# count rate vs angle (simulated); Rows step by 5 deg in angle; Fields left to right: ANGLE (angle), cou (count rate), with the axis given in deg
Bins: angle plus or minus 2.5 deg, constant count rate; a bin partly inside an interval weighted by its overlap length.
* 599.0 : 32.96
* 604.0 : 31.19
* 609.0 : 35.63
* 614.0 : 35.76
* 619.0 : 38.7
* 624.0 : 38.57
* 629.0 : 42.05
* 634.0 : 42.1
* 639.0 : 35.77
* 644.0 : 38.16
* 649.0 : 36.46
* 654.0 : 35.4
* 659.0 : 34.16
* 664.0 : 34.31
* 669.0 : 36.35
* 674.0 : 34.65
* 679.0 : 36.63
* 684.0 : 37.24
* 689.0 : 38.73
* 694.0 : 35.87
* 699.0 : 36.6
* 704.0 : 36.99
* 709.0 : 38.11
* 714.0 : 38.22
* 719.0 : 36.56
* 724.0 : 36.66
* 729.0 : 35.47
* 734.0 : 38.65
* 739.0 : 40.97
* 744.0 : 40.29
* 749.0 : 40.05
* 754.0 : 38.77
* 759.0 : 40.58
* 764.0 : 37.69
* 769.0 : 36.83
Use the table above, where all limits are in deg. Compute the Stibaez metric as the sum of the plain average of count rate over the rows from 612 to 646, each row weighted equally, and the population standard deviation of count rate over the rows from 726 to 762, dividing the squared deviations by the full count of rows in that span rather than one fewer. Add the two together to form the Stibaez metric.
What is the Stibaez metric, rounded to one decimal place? 40.5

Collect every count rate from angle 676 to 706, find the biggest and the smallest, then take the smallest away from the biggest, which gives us 2.9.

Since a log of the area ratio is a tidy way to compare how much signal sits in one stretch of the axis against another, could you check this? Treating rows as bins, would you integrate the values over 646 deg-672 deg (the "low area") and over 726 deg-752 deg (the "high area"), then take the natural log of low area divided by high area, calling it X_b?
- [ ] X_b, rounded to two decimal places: -0.10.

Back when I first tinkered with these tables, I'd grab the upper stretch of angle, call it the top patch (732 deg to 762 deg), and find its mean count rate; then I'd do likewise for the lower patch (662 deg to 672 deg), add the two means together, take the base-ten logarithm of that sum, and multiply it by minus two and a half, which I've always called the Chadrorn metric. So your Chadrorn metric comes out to -4.69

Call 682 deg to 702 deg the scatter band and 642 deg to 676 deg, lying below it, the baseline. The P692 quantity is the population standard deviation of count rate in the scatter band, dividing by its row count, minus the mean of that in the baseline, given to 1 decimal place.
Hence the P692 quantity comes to -34.6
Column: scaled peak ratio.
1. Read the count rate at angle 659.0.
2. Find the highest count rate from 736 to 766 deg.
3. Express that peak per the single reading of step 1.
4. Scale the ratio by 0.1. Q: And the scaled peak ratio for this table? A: 0.120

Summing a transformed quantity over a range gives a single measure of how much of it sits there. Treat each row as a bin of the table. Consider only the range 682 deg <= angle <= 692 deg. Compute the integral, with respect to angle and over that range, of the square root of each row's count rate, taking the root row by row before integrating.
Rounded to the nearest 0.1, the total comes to 61.6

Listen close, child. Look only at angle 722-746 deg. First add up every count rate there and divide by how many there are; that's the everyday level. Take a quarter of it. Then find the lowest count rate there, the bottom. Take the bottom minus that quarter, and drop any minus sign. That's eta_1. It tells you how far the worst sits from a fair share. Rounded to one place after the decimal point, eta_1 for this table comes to 25.9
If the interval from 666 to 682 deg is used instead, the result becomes 25.7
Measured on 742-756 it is 28.8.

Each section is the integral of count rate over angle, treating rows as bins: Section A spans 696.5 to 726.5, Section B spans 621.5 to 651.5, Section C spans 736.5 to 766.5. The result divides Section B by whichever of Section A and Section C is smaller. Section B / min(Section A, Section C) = 1.045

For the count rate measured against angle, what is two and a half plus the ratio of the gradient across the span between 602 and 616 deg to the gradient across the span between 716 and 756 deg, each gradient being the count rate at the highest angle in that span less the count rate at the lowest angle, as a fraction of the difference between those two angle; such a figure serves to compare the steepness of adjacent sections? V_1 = 9.7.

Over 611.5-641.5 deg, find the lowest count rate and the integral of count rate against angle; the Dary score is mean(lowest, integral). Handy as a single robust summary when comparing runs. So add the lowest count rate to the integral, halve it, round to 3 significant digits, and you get 600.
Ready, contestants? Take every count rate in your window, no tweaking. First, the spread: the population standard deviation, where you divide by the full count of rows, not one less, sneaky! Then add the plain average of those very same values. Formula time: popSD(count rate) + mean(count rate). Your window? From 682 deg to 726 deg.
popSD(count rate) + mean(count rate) 38.1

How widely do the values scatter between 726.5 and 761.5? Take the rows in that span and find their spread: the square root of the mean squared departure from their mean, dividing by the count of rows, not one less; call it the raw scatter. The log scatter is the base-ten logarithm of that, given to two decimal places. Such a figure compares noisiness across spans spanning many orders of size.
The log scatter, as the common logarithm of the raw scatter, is 0.24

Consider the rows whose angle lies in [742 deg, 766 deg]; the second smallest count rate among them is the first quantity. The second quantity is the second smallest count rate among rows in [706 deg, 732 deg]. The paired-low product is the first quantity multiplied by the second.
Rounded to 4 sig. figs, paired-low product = 1417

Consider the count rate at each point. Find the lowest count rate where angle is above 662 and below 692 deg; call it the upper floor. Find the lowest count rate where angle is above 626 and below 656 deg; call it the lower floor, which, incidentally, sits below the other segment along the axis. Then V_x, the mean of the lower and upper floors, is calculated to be 34.9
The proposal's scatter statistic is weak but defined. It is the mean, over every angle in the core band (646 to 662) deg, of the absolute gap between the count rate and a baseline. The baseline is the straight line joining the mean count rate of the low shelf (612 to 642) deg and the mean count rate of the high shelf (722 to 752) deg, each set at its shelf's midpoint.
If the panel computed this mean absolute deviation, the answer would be 3.4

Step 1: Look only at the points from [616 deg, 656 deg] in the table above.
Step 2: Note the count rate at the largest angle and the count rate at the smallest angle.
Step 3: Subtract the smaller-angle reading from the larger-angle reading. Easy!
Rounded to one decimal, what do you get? -3.3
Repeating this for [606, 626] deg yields 2.9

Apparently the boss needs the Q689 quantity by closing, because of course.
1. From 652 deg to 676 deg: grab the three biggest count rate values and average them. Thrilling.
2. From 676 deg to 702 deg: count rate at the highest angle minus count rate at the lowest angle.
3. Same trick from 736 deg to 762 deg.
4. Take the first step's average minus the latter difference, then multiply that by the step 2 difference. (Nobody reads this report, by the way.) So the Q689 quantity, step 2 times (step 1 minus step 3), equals -1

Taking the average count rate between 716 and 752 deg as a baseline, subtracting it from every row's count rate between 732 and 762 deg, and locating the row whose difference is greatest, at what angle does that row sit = 739.0 deg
